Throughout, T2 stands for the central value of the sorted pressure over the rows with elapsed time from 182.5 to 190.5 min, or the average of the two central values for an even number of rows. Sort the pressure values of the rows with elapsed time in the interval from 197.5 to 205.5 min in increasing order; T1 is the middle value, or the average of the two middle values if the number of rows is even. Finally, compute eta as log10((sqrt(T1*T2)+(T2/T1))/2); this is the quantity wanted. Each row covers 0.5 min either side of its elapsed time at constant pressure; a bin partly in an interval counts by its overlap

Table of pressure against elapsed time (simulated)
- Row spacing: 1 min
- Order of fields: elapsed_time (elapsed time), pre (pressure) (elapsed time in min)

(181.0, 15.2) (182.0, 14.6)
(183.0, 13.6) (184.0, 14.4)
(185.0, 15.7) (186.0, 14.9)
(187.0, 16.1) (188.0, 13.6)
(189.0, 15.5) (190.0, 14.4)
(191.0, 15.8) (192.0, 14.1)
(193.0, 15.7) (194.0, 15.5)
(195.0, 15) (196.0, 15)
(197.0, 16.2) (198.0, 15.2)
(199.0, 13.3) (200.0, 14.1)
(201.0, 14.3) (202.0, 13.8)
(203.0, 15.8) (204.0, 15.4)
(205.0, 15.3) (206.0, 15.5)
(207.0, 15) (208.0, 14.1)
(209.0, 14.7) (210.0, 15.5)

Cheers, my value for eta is 0.895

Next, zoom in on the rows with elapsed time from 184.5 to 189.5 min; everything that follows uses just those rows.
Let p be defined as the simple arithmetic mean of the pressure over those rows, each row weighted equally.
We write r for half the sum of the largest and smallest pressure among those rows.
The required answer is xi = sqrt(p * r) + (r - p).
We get 14.7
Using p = 15.2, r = 14.85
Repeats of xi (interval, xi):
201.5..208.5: 14.7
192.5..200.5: 14.6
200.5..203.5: 14.9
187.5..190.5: 14.6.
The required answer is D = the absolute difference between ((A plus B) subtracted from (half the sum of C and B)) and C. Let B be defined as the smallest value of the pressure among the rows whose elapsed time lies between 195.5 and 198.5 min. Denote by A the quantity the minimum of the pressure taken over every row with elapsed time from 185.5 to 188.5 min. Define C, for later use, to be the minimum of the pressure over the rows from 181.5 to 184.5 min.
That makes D 27.9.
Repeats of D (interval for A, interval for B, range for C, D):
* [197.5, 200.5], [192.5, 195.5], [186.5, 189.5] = 27.6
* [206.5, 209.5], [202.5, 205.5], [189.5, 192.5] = 28.8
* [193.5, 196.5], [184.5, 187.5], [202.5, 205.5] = 30.1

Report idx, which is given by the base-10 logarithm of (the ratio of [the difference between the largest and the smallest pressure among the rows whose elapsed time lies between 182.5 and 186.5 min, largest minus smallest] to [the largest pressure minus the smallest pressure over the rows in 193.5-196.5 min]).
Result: 0.62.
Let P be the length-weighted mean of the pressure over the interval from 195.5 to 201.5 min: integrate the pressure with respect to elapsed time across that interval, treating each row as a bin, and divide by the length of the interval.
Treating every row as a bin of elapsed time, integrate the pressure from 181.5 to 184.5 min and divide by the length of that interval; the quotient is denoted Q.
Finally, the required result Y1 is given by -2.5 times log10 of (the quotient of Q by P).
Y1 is 0.036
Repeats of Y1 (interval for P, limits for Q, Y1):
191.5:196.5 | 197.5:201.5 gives 0.062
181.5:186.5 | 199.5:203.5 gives 0.010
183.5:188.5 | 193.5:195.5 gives -0.022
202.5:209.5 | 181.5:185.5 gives 0.039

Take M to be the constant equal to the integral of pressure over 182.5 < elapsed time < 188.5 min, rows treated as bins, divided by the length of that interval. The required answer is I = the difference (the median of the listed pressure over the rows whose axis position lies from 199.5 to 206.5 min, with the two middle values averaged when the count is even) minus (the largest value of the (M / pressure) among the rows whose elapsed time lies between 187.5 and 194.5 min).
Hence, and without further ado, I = 14.2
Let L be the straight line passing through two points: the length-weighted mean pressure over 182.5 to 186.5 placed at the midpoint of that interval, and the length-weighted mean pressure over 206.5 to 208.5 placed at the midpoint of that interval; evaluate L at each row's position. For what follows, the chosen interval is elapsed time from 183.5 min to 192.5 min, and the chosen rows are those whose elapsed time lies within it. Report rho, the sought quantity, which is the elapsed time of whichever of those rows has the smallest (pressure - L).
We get 188.0 min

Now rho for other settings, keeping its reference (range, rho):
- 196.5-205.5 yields 199.0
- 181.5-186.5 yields 183.0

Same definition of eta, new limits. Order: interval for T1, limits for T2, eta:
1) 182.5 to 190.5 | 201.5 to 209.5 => 0.901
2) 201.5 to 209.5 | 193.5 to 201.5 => 0.905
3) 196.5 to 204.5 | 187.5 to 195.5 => 0.904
